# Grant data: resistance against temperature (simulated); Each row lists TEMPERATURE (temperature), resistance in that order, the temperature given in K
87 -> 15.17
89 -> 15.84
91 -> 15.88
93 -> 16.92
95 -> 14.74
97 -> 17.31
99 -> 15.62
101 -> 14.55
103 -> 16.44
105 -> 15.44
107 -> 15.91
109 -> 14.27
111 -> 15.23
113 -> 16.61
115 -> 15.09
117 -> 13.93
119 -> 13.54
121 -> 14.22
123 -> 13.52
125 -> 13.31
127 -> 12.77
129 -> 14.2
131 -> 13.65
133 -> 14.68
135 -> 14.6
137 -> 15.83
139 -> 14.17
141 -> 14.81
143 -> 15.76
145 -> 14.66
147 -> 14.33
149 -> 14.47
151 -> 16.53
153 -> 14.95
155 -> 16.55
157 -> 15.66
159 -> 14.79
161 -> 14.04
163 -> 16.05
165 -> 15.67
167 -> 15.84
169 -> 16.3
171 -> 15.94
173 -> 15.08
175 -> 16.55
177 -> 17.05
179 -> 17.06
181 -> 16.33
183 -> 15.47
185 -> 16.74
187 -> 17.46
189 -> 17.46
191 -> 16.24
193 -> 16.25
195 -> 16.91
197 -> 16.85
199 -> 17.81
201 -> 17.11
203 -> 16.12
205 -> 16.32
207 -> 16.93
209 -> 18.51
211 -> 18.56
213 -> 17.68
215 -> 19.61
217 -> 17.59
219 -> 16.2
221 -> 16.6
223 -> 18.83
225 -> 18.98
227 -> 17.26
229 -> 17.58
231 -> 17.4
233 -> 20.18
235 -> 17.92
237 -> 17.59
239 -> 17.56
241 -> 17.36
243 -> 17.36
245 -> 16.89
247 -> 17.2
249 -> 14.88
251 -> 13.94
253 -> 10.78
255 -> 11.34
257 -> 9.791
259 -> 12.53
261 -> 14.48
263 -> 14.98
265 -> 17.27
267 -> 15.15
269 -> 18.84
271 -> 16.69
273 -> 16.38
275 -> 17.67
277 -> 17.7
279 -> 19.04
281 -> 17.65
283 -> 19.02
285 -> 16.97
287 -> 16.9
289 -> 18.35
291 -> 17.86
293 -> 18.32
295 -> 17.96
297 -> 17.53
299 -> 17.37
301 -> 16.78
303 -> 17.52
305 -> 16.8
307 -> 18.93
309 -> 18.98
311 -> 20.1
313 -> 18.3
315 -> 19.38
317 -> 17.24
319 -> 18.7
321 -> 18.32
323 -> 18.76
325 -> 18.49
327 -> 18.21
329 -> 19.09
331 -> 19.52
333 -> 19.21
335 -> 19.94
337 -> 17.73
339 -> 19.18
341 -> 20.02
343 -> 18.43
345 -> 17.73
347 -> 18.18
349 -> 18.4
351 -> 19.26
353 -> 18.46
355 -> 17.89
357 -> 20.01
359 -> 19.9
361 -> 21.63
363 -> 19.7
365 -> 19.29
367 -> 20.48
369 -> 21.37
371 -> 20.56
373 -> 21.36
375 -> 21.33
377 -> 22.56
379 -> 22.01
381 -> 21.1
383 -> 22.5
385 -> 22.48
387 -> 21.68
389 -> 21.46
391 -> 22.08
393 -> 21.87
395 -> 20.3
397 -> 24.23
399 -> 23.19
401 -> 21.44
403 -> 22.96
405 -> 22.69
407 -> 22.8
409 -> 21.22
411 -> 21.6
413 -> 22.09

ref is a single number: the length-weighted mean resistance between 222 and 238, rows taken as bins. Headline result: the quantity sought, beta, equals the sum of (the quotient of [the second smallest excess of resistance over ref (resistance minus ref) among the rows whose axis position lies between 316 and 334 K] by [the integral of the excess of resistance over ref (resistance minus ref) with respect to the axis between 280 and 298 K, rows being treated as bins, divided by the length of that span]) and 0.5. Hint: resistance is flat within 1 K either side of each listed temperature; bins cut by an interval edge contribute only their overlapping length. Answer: 0.5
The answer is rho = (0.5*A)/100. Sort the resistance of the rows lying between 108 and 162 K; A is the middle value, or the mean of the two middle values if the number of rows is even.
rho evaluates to 0.073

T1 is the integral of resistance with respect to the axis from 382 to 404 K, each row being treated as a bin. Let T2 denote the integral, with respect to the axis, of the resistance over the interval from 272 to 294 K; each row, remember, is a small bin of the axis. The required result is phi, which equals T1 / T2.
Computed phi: 1.2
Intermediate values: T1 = 488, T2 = 392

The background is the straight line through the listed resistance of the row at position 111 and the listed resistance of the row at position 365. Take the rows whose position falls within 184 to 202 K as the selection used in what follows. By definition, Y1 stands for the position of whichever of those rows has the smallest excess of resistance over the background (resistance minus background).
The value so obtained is 193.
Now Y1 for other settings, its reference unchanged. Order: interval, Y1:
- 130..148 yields 131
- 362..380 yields 365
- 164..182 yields 173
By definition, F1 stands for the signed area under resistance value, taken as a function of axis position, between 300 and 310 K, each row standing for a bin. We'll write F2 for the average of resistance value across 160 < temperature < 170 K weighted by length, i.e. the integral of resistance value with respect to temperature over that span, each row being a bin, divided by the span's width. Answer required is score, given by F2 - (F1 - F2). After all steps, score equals -147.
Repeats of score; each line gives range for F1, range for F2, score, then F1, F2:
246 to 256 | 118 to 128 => -109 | 136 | 13.5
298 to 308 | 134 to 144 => -145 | 175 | 15.0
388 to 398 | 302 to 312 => -183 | 220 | 18.5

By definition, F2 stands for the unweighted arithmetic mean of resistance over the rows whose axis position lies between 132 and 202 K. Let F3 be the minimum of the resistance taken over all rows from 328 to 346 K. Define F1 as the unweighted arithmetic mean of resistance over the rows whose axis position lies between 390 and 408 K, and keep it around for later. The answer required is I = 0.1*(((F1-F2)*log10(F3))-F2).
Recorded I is -0.8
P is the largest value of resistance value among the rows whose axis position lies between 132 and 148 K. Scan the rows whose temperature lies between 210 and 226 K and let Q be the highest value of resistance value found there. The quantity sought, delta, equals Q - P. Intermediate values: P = 15.83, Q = 19.61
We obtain 3.8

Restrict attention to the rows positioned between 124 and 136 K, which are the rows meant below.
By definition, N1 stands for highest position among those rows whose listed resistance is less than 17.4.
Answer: 135 K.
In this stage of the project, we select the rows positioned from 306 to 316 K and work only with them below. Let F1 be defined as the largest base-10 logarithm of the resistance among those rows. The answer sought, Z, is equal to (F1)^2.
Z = 1.70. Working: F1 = 1.30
